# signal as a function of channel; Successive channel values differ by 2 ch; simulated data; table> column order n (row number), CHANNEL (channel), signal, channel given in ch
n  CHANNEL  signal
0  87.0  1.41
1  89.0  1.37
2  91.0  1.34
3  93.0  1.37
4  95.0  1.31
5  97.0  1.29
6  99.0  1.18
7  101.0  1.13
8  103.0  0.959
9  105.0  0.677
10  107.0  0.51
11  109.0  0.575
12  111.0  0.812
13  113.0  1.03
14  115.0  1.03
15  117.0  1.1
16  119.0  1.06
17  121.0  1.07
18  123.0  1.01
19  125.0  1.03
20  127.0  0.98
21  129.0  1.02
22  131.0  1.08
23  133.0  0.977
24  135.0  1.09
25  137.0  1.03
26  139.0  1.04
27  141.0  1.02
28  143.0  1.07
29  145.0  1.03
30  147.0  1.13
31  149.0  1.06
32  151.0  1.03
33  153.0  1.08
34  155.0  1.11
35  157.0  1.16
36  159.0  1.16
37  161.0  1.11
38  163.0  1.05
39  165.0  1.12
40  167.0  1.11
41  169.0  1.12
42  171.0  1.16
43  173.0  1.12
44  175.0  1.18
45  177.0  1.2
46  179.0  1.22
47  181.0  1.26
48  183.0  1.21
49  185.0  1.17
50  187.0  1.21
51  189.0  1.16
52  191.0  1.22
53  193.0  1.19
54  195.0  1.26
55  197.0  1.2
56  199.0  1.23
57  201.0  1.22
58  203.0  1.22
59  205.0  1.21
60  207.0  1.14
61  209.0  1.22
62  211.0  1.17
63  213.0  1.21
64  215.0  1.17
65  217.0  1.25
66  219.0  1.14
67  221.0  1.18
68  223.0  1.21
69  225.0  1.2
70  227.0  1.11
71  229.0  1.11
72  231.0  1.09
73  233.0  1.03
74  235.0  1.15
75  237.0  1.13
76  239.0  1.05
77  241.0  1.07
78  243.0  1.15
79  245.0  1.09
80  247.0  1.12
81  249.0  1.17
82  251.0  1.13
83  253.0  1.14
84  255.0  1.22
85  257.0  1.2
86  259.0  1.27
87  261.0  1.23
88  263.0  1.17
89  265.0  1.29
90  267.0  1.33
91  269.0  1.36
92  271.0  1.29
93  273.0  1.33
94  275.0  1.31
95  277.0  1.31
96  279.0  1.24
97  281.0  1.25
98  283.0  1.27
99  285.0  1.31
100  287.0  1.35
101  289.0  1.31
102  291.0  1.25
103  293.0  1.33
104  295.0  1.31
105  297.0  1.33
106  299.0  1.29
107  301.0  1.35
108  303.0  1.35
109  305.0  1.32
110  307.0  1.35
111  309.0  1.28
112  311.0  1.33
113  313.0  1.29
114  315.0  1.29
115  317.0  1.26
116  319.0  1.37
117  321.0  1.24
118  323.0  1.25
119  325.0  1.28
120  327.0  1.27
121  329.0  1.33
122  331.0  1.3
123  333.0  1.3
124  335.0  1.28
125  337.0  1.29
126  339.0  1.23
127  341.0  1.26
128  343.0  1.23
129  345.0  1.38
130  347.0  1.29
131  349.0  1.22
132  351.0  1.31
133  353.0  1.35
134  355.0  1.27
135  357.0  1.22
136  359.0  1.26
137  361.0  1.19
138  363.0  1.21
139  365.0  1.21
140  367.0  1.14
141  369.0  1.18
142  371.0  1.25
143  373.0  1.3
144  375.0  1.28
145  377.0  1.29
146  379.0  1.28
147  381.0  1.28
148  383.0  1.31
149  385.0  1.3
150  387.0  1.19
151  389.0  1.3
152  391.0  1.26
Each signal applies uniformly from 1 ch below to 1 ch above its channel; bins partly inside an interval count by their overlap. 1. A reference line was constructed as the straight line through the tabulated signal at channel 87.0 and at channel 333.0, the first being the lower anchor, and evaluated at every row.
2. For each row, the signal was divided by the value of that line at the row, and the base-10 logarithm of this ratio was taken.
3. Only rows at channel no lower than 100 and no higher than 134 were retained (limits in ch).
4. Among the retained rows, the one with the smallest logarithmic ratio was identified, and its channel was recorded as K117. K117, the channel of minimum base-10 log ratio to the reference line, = 107.0 ch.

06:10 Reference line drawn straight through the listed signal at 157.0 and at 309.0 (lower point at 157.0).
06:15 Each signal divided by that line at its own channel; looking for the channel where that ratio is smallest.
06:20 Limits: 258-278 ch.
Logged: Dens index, 263.0 ch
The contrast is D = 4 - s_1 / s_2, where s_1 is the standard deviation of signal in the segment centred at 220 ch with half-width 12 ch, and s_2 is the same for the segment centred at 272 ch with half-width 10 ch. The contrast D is 3.1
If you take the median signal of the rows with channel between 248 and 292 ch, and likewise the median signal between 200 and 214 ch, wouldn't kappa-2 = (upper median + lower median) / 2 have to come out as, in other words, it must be 1.24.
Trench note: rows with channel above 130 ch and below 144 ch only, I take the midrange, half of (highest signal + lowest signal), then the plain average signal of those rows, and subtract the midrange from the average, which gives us 0.0104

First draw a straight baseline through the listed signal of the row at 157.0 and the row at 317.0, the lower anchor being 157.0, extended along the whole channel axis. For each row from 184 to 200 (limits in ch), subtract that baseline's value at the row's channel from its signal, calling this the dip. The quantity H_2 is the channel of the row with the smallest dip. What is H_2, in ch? 189.0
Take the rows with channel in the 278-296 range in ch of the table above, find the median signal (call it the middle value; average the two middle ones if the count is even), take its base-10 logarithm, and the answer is 0.117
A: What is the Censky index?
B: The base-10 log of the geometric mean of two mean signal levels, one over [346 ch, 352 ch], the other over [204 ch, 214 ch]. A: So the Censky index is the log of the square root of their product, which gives 0.090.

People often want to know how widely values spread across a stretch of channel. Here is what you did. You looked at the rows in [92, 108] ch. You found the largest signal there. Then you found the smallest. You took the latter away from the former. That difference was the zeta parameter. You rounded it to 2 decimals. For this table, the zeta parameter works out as 0.86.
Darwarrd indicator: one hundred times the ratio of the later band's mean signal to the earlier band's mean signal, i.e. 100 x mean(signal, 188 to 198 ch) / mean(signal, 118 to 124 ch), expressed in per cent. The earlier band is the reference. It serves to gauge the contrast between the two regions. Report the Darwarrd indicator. 115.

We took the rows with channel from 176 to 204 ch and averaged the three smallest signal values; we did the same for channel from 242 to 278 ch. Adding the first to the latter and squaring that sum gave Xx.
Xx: 5.2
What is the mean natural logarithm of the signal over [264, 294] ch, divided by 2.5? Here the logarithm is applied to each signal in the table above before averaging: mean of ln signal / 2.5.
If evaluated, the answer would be 0.105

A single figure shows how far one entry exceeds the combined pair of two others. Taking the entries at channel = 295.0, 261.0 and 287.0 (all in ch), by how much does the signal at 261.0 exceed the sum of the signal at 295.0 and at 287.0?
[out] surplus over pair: -1.43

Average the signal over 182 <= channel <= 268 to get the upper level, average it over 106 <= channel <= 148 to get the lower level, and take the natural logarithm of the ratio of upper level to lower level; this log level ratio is 0.178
